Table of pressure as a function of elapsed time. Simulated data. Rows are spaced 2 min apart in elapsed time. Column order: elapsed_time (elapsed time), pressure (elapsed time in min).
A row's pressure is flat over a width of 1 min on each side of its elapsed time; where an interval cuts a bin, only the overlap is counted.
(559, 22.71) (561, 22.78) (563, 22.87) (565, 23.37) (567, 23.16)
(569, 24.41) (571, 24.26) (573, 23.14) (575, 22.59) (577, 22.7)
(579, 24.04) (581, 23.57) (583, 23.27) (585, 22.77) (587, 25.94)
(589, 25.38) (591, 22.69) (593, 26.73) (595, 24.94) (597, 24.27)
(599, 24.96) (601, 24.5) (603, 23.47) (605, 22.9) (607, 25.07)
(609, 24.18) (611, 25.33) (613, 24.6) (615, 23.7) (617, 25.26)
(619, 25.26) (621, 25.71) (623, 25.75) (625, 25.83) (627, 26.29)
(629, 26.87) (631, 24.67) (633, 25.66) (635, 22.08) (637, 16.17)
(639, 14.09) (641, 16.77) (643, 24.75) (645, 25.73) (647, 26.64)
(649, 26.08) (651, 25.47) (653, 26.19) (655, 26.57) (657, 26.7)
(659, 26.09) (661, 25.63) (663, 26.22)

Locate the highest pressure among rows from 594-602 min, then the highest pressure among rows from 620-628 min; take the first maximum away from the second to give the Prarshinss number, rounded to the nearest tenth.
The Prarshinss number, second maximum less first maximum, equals 1.3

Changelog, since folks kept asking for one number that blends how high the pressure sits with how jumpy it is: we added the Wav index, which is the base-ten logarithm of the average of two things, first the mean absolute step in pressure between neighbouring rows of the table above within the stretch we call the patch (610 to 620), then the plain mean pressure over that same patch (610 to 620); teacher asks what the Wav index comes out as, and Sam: 1.11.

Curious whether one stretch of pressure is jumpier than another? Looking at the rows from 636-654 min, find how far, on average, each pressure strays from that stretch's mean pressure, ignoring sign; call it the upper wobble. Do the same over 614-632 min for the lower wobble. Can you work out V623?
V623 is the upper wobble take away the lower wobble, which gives 4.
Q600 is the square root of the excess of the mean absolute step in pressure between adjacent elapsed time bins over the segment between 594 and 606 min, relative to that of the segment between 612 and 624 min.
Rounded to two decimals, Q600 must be 0.31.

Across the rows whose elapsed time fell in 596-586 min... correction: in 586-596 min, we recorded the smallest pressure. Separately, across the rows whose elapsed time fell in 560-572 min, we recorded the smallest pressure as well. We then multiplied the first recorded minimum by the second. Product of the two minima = 517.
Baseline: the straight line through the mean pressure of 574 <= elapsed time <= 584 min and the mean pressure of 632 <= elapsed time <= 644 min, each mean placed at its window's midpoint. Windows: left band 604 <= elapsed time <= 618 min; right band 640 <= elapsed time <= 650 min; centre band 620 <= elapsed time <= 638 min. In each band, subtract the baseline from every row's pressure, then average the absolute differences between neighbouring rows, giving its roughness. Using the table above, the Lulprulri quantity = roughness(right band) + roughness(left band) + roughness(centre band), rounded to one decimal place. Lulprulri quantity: 5.7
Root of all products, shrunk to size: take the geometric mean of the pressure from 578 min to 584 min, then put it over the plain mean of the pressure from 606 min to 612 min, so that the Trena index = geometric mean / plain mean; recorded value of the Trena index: 0.95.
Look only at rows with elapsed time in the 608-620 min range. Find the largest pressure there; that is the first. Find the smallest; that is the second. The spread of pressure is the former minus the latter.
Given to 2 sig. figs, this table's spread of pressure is 1.6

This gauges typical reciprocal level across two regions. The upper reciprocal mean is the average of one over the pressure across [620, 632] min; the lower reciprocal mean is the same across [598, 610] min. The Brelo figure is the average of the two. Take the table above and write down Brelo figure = 0.040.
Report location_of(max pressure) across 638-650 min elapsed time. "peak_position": 647 min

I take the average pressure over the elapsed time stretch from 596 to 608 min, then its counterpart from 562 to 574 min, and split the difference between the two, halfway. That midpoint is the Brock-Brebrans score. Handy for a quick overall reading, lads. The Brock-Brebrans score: 23.9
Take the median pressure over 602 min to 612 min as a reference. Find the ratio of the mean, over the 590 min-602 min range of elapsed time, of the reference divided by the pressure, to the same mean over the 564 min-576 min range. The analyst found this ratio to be 0.95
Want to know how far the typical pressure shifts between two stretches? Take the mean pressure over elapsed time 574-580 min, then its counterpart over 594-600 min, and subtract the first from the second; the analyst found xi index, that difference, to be 1.6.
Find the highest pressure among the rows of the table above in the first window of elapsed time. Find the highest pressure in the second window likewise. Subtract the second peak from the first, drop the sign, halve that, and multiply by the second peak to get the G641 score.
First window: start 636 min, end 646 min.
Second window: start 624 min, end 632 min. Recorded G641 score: 15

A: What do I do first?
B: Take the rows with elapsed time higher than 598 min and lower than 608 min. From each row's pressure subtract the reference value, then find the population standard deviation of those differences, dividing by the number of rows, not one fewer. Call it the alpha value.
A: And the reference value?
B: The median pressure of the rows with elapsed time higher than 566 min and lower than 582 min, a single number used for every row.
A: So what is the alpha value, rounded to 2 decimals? 0.85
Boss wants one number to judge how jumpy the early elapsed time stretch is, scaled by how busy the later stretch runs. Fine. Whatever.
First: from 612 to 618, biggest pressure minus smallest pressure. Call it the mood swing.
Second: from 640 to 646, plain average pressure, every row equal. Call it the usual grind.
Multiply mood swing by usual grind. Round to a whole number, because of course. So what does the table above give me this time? 35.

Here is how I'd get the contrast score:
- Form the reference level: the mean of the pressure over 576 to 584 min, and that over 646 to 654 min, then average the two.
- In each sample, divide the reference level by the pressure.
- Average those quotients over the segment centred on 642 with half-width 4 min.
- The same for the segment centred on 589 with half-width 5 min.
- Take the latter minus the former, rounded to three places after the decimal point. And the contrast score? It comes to -0.292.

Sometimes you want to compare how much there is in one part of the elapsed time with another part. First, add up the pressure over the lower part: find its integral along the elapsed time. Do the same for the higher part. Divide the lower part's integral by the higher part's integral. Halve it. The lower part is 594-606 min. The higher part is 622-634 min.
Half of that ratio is 0.468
